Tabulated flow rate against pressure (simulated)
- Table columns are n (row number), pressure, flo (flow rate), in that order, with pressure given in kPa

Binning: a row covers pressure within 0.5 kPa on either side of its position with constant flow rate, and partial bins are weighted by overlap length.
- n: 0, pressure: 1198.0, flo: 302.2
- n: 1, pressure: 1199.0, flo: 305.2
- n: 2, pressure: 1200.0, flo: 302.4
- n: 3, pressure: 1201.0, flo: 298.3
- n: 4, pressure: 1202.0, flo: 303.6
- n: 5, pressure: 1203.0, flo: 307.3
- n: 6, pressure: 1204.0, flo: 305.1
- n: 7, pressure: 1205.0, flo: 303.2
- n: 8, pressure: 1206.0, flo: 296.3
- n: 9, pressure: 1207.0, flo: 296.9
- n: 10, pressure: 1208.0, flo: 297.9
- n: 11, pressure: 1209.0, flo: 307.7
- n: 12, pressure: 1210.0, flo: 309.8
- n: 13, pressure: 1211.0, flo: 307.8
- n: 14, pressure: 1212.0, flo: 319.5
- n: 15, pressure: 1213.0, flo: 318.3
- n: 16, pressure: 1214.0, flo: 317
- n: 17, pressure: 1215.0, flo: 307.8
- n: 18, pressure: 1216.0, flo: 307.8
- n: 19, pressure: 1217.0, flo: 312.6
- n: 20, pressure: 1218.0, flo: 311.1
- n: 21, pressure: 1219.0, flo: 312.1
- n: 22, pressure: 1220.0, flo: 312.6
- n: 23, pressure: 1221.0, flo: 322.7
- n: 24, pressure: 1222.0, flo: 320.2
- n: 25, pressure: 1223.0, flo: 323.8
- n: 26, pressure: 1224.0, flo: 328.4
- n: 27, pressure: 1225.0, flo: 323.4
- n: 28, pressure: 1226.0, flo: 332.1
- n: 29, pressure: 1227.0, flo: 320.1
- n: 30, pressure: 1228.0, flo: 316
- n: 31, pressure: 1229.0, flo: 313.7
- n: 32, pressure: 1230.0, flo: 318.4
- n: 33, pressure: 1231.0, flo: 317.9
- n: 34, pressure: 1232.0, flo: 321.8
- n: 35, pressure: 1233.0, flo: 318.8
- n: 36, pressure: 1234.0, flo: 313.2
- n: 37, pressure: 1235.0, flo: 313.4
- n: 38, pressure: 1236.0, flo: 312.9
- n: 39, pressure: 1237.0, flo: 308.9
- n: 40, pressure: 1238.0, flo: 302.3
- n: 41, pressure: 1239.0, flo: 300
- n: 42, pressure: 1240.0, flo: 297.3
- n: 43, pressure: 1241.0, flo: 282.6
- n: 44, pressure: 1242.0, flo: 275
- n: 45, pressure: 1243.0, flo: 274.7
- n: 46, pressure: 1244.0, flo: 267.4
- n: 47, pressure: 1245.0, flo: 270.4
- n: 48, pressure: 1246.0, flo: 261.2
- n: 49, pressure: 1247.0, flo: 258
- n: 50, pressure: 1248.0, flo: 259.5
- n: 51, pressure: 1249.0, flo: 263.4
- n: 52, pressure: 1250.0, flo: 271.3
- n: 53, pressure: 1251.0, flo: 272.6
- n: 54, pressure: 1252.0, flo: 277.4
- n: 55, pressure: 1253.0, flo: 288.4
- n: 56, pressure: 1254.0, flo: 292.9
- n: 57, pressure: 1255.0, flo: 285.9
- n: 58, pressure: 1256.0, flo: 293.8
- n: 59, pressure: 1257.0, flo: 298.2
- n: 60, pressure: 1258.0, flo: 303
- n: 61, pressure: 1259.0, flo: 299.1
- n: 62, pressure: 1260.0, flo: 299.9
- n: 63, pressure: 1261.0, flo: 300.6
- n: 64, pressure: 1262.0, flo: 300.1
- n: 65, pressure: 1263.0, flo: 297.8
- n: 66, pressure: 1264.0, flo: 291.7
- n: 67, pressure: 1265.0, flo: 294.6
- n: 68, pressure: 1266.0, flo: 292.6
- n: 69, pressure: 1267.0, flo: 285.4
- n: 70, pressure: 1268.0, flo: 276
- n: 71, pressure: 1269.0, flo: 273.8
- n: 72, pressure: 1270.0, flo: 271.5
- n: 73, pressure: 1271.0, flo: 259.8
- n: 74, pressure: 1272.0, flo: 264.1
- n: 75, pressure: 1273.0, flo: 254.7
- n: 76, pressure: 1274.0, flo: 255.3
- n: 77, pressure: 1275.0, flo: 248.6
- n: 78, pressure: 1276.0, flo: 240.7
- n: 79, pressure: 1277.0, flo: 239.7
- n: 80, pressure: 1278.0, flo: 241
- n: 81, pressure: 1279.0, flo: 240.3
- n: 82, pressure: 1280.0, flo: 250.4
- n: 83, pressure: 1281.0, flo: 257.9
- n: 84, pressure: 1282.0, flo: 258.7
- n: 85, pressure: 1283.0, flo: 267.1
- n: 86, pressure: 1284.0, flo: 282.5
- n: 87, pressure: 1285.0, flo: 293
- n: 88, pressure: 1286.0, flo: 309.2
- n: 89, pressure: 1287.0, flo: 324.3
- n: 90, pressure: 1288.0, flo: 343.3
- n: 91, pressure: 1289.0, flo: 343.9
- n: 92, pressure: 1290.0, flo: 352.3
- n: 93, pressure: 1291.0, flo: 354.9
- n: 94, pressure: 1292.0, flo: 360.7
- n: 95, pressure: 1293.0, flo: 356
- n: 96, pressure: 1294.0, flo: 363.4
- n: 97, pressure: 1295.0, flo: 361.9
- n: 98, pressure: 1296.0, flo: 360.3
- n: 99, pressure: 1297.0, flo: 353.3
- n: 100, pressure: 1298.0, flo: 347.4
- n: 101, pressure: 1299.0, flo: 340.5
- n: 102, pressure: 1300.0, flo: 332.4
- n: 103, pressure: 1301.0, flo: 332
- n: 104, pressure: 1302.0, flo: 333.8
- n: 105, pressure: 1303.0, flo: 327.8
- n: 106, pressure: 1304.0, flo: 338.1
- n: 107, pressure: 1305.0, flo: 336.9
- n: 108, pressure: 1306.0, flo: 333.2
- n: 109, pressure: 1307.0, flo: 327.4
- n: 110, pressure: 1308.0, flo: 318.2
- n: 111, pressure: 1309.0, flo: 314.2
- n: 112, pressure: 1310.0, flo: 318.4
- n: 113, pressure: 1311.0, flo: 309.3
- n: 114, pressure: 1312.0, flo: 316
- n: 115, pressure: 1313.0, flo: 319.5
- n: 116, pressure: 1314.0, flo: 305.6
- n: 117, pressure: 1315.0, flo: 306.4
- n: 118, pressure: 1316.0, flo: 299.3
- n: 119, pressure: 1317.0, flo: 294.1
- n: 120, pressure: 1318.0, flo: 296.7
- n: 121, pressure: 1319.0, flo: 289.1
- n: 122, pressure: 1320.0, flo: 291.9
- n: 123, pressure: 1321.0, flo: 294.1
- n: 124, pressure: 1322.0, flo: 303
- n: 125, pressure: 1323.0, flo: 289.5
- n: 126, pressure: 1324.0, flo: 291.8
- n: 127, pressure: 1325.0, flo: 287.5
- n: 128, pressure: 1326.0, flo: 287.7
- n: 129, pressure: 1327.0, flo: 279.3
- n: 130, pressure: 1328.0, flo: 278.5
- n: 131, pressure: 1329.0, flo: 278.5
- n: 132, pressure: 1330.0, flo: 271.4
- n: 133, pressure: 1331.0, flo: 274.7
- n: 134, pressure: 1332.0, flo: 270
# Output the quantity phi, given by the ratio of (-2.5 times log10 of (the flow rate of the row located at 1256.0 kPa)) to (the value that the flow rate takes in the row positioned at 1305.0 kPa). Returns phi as -0.0183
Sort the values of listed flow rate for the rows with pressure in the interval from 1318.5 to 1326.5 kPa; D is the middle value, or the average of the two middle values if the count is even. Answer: 291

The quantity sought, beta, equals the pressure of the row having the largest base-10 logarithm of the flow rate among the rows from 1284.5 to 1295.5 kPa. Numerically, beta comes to 1294.0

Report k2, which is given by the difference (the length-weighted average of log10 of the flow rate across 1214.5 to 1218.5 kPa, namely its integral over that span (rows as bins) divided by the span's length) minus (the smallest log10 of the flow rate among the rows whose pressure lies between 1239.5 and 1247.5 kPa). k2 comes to 0.08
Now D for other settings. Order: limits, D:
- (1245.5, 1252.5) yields 263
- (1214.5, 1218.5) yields 309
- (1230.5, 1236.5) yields 316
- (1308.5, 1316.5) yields 312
